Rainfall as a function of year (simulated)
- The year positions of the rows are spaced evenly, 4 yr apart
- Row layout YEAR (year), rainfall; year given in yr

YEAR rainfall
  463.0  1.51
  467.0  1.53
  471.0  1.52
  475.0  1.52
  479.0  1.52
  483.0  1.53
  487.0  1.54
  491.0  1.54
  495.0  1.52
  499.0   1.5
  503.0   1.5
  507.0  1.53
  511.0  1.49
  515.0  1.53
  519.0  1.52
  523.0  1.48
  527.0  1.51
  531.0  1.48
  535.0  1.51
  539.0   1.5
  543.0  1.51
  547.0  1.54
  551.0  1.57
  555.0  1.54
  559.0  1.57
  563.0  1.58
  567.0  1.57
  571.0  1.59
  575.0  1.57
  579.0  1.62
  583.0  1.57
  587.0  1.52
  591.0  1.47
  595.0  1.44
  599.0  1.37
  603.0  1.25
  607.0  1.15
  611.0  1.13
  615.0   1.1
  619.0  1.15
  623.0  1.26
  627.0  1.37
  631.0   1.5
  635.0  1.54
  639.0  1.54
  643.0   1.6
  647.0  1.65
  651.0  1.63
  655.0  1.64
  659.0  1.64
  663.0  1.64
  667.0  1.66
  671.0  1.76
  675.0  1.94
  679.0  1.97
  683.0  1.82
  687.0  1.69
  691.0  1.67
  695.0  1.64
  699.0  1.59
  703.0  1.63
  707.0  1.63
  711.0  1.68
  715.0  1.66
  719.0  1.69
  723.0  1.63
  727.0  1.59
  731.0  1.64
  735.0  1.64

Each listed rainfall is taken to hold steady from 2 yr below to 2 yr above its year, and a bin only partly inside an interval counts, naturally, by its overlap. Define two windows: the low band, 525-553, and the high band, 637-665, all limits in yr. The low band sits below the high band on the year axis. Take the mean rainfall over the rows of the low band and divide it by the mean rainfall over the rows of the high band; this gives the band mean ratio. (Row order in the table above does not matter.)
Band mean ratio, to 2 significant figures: 0.94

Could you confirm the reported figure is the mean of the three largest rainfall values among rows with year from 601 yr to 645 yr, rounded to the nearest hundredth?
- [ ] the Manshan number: 1.56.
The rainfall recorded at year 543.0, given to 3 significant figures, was 1.51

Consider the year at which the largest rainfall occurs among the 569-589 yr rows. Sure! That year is 579.0 yr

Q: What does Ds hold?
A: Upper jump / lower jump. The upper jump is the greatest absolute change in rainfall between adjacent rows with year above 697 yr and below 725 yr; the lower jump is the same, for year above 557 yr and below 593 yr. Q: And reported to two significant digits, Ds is 1.2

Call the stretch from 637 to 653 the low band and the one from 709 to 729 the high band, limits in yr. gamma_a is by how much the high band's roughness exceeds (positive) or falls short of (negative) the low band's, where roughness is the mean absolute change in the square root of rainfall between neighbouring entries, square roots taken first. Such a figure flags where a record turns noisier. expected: -0.003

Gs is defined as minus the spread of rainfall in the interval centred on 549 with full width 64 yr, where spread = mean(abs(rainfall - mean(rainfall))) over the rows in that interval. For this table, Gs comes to -0.035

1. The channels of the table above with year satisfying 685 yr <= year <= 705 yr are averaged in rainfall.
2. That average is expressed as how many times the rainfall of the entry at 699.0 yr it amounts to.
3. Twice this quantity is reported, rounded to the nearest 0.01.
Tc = 2.07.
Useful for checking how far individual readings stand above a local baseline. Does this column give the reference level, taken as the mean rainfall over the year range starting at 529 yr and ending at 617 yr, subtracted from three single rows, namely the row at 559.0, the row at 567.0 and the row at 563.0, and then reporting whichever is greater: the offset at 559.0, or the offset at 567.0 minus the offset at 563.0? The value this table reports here 0.11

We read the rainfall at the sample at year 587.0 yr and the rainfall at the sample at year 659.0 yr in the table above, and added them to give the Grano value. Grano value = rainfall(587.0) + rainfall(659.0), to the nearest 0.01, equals 3.16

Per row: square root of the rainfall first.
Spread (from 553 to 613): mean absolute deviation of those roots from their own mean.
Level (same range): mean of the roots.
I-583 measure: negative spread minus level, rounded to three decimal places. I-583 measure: -1.263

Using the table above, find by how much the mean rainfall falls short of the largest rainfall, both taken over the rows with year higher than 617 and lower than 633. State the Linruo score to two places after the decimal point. 0.18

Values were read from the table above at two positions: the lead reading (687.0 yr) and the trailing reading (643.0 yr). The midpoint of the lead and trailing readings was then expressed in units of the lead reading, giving 0.97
